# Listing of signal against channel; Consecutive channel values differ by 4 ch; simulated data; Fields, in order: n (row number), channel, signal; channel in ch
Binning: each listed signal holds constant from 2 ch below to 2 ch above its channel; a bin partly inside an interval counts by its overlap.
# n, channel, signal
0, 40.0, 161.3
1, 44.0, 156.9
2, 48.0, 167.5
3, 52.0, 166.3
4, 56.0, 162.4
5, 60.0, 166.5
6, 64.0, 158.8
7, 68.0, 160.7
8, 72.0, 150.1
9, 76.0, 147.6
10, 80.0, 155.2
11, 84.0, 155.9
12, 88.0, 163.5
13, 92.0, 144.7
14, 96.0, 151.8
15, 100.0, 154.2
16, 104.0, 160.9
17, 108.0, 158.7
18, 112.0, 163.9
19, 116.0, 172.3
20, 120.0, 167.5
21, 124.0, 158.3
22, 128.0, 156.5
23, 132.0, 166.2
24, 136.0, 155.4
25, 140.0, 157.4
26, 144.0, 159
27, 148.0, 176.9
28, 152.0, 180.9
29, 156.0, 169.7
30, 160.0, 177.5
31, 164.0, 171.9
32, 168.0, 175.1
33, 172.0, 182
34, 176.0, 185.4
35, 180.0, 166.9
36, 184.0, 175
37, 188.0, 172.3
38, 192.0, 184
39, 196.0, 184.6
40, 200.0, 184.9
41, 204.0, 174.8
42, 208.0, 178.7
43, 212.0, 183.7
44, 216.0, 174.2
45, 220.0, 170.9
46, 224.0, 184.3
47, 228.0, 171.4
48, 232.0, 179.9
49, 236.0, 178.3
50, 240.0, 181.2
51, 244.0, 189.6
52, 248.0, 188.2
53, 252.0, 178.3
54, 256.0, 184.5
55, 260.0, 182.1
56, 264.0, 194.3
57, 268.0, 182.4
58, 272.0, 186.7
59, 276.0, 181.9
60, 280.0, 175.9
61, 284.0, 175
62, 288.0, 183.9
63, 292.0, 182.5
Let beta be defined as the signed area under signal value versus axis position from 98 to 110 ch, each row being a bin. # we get 1895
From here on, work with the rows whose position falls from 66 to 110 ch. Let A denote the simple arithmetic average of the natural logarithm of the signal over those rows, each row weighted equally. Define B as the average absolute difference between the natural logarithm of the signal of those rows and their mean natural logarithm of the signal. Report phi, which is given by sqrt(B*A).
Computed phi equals 0.39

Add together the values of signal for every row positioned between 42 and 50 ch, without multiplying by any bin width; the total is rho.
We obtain 324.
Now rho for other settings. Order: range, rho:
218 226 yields 355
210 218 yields 358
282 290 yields 359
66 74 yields 311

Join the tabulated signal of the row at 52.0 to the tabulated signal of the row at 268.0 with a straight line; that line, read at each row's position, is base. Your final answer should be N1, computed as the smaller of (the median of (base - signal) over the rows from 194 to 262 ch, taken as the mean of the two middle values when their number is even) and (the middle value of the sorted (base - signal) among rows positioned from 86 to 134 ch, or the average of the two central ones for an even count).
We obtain -0.8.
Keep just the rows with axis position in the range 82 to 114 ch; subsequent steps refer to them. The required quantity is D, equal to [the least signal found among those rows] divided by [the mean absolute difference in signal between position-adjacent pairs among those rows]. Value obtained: 20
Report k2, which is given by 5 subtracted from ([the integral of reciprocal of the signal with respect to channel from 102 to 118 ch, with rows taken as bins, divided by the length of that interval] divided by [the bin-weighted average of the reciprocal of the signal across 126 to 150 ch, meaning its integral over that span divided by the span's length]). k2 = -4.01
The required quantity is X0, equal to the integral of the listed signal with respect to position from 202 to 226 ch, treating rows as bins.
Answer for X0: 4266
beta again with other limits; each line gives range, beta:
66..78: 1834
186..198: 2164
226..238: 2118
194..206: 2177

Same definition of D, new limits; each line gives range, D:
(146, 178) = 28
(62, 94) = 20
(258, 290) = 25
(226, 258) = 31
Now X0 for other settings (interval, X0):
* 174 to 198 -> 4273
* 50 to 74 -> 3859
